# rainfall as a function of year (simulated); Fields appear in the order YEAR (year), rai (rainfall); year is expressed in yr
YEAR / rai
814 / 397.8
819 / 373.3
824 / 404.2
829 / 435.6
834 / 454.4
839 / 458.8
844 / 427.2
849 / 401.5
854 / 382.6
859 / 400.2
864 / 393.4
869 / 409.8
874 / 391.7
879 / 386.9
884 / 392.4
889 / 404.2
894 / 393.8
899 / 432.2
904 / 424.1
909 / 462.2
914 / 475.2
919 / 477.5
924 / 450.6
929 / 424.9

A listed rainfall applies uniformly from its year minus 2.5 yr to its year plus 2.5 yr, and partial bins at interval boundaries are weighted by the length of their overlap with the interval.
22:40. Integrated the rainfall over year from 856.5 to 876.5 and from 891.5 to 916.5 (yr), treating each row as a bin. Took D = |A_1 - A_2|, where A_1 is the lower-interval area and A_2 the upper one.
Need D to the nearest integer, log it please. 2962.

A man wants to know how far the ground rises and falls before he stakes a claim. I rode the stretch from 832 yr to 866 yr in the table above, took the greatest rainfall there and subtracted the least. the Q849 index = 76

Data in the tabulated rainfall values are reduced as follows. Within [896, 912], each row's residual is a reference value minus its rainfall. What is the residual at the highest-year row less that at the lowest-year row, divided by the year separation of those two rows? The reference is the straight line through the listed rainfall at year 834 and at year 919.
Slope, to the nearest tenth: -2.7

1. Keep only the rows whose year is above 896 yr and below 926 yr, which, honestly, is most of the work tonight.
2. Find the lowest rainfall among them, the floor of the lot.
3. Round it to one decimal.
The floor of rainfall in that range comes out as 424.1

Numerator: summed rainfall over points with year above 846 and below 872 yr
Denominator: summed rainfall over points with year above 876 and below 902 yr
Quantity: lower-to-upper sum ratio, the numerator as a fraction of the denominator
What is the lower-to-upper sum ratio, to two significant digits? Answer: 0.99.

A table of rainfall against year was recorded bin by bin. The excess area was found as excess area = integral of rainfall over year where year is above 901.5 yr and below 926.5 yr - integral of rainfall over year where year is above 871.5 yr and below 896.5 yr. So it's 1603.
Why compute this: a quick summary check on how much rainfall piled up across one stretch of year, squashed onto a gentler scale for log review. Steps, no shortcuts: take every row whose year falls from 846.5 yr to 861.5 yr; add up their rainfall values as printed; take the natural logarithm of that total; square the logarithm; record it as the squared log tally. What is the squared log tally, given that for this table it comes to 50.1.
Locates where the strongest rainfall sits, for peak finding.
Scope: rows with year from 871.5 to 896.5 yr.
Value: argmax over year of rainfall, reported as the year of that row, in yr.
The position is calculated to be 889 yr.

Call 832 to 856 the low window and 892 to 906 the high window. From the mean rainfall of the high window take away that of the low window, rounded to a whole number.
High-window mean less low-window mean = -8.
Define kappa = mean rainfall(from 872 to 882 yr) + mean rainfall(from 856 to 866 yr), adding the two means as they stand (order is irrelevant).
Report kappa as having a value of 786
